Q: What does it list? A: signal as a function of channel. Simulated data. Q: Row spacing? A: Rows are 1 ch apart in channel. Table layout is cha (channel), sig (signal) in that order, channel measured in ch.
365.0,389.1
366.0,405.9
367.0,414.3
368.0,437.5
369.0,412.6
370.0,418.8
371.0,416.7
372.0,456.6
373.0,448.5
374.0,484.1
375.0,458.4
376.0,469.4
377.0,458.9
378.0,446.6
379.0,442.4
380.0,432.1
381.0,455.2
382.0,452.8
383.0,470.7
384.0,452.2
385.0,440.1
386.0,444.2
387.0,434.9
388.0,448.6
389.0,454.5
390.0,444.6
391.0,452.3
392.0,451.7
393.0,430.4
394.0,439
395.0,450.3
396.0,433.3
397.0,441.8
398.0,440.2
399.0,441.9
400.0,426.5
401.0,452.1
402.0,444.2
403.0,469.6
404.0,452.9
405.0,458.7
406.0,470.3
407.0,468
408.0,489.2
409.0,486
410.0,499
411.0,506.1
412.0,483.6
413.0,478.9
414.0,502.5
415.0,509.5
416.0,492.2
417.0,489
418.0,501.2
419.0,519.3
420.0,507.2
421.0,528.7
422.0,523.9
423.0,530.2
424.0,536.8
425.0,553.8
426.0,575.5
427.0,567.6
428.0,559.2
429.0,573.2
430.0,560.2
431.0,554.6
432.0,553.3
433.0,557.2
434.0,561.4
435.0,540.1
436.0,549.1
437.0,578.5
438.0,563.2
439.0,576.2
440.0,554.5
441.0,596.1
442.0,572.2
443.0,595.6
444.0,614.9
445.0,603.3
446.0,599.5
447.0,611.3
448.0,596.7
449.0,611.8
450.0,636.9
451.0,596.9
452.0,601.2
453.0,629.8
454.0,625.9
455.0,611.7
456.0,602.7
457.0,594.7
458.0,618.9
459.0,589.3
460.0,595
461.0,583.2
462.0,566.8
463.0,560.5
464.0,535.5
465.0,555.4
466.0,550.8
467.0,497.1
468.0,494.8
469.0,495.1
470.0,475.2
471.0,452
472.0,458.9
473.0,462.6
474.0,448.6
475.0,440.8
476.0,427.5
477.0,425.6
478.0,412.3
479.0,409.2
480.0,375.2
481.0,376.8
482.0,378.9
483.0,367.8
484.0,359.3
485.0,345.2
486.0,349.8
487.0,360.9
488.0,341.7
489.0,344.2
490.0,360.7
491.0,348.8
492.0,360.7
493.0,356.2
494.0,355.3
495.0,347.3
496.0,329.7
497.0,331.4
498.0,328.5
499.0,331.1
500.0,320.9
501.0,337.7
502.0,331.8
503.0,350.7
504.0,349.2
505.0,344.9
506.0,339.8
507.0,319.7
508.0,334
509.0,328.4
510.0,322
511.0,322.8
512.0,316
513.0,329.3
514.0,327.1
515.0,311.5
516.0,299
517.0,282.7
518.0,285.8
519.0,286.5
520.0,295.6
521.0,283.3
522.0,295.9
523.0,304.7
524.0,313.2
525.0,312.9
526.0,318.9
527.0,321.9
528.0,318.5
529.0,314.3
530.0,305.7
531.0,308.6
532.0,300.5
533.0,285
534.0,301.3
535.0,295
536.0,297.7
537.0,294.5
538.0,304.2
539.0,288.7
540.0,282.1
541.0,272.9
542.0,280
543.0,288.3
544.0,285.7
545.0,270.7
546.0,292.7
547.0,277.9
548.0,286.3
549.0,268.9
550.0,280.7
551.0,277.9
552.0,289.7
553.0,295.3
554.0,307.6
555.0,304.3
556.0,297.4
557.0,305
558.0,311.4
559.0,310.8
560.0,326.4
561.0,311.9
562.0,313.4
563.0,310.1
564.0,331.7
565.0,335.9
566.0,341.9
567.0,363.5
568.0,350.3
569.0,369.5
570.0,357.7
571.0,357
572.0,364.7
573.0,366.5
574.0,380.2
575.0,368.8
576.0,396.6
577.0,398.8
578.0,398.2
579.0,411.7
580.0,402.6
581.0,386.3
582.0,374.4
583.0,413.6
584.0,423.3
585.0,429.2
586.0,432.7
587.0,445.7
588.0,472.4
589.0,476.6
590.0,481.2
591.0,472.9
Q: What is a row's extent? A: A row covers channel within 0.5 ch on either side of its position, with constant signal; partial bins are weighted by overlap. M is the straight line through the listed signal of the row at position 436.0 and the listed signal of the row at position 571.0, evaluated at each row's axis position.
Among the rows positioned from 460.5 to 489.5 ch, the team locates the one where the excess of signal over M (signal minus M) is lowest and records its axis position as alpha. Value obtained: 485.0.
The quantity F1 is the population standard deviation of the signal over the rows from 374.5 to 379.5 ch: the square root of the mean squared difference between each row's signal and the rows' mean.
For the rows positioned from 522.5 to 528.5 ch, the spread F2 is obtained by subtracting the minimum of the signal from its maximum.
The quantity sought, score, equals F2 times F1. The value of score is 166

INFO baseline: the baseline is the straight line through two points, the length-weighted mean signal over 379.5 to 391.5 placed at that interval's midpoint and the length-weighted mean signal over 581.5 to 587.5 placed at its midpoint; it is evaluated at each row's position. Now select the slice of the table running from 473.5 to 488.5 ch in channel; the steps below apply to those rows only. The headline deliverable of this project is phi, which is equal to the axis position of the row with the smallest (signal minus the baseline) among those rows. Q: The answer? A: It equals 488.0 ch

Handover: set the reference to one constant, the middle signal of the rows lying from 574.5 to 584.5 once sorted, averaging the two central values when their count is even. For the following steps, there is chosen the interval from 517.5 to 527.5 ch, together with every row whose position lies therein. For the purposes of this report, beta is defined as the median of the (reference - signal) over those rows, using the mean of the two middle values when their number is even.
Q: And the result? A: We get 98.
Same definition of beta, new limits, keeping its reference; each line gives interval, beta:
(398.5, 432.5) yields -103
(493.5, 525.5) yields 74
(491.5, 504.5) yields 61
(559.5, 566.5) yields 72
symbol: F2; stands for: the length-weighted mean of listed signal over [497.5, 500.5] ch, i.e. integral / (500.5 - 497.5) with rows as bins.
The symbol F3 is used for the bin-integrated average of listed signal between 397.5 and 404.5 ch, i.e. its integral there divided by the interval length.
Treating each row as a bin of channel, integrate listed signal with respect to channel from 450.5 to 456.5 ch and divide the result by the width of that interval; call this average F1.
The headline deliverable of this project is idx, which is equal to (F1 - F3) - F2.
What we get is -162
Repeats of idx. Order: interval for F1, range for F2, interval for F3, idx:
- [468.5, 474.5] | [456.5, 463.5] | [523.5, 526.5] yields -437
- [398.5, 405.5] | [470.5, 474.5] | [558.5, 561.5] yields -322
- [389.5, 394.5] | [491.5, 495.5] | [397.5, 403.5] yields -357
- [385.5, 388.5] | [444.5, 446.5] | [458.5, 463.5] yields -738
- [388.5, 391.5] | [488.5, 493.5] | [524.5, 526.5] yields -220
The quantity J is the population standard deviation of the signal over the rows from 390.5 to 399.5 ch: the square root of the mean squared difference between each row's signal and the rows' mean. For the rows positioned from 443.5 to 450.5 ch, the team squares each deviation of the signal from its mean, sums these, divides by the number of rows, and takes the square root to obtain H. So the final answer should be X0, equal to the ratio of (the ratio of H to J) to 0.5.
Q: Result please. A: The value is 3.4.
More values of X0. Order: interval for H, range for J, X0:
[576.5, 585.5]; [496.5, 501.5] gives 6.0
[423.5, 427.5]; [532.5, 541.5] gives 3.1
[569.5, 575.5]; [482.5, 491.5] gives 1.8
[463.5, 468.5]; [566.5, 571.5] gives 8.0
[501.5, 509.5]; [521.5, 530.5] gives 2.6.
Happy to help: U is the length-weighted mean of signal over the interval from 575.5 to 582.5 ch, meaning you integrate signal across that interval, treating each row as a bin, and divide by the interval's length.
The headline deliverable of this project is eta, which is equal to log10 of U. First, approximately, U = 396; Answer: 2.60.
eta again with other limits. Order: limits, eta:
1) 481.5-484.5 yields 2.57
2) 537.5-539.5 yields 2.47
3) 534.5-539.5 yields 2.47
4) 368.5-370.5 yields 2.62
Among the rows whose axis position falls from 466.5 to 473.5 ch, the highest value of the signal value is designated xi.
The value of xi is 497.1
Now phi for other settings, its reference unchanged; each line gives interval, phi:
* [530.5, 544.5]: 541.0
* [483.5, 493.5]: 488.0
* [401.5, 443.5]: 402.0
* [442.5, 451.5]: 443.0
